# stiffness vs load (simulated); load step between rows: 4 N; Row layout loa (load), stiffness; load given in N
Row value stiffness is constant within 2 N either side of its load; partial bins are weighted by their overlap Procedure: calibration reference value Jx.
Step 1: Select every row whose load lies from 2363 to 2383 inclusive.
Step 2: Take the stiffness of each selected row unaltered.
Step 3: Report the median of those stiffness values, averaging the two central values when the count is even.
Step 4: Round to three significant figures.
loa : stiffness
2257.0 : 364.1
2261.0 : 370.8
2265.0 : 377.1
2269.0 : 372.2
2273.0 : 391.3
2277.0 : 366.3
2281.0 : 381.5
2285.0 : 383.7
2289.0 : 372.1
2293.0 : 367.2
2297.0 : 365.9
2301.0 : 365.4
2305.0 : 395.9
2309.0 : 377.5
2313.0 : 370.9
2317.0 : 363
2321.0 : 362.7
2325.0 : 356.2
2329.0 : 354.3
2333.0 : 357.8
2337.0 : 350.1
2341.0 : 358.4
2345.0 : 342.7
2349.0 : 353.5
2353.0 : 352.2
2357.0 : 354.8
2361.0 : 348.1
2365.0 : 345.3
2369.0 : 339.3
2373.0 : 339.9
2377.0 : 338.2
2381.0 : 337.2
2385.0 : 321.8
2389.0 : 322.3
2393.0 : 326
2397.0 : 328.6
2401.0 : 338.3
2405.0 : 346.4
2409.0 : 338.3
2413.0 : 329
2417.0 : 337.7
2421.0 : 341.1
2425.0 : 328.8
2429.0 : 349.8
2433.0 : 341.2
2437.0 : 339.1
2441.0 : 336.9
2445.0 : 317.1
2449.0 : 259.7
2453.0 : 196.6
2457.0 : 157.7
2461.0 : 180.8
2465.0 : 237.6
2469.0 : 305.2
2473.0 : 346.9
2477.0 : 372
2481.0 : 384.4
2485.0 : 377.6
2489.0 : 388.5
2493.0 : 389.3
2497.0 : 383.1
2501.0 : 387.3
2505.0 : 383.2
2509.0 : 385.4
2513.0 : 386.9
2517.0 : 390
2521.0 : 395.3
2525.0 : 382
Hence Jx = 339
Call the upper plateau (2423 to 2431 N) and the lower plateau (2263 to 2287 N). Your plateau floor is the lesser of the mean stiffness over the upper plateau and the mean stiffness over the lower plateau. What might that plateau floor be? 339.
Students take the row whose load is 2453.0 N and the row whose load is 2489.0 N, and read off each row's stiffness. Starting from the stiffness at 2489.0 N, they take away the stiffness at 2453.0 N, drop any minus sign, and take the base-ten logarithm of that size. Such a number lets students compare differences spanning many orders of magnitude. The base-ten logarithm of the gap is 2.3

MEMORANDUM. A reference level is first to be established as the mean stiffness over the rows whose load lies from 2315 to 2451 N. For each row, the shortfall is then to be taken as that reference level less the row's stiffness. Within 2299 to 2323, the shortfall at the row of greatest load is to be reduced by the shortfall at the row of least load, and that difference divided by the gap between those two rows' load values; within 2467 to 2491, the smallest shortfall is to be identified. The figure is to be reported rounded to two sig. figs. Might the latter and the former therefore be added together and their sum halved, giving -24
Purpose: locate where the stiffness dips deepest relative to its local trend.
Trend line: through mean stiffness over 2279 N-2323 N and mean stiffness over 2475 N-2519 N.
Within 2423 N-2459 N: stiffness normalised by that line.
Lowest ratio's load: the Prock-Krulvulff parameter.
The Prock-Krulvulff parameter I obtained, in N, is 2457.0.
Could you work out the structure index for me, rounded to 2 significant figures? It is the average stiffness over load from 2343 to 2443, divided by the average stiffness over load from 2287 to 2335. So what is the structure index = 0.92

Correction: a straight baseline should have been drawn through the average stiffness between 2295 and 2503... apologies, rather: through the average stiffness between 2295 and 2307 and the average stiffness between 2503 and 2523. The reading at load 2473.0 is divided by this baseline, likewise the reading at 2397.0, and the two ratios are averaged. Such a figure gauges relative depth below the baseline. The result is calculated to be 0.88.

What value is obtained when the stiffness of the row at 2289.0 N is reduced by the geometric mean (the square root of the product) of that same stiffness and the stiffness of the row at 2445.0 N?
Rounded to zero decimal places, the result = 29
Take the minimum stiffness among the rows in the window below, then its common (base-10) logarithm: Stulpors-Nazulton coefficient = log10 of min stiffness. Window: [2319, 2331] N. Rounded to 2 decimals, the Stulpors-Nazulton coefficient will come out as 2.55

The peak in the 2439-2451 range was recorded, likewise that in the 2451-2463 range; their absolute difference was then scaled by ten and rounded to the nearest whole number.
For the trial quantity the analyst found 1403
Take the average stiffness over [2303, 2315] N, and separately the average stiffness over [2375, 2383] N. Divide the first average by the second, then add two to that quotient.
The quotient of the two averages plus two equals 3.13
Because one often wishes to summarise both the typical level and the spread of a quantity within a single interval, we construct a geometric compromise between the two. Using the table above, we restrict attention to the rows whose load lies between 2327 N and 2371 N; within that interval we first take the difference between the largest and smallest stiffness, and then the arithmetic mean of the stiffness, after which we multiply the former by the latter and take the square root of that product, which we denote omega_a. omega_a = 82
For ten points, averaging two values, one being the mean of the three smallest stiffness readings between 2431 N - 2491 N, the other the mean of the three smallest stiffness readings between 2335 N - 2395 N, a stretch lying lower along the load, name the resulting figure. 251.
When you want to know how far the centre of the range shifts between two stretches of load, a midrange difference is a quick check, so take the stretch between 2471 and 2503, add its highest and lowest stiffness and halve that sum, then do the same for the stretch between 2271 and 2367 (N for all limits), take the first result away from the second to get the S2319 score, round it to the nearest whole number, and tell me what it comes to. 1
